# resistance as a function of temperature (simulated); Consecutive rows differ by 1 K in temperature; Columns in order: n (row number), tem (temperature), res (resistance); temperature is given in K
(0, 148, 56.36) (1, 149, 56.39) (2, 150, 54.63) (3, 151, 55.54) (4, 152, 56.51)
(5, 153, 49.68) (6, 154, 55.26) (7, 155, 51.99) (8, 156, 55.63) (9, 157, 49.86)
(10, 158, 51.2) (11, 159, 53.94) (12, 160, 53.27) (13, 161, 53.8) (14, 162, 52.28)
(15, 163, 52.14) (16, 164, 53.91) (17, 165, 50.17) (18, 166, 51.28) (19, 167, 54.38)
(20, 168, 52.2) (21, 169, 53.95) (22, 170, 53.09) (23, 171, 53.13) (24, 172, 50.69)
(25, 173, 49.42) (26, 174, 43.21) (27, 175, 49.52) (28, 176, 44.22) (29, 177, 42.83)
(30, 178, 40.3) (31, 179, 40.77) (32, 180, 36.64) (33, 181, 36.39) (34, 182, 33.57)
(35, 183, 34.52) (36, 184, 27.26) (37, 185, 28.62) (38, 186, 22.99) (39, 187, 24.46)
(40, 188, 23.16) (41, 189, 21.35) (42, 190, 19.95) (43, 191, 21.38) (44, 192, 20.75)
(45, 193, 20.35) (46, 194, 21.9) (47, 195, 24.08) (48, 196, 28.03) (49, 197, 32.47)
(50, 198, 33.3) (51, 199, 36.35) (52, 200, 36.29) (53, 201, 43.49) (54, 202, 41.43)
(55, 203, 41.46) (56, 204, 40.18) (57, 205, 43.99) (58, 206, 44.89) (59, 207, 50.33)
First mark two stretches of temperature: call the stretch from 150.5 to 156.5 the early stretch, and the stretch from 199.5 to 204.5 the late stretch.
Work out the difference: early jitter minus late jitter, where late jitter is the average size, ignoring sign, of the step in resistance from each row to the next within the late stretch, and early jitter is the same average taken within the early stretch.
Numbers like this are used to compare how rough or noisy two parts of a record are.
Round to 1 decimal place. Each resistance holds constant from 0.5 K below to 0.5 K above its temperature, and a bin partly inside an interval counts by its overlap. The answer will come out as 1.4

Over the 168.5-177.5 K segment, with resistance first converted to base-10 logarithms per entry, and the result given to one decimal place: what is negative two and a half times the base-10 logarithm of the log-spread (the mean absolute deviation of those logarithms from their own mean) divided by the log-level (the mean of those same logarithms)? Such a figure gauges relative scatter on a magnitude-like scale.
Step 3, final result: 4.3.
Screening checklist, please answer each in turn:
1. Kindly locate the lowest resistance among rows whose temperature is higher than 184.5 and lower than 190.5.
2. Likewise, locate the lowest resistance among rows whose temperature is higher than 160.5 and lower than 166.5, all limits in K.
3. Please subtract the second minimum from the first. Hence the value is -30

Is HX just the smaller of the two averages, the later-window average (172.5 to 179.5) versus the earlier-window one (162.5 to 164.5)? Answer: 44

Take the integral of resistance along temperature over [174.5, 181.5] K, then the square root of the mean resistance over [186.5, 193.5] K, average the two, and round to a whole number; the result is 148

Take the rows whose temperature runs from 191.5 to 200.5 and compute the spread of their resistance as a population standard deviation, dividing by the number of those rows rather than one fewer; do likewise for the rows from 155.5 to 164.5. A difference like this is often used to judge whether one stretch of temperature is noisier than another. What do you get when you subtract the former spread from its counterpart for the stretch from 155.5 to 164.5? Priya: -4.6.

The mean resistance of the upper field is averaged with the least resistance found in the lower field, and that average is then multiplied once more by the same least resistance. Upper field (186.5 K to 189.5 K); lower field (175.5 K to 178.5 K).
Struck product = 1275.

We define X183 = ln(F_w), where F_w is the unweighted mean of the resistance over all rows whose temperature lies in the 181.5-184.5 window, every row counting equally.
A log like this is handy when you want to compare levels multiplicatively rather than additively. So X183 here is 3.46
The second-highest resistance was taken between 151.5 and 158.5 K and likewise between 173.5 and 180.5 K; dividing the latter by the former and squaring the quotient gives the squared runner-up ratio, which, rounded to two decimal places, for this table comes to 0.63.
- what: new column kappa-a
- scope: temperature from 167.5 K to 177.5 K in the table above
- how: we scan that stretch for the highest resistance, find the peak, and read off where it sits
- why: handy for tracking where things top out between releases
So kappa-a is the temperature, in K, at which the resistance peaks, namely 169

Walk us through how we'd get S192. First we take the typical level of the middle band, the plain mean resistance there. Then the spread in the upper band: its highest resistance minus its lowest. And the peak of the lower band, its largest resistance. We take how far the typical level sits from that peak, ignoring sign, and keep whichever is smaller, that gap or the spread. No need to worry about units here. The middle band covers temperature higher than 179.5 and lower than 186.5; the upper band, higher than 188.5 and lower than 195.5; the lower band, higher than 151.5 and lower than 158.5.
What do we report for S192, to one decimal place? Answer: 4.1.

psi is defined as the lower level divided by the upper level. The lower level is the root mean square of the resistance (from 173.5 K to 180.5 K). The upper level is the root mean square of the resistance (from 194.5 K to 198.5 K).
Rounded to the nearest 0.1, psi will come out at 1.4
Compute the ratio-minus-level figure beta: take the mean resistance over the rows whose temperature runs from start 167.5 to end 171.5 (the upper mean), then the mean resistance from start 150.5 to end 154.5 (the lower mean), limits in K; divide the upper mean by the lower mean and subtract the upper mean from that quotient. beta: -52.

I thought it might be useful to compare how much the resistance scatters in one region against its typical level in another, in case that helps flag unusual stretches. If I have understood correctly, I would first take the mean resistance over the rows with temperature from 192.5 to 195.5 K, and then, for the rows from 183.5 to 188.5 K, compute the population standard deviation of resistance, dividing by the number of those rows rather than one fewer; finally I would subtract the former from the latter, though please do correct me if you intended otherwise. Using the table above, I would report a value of -20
